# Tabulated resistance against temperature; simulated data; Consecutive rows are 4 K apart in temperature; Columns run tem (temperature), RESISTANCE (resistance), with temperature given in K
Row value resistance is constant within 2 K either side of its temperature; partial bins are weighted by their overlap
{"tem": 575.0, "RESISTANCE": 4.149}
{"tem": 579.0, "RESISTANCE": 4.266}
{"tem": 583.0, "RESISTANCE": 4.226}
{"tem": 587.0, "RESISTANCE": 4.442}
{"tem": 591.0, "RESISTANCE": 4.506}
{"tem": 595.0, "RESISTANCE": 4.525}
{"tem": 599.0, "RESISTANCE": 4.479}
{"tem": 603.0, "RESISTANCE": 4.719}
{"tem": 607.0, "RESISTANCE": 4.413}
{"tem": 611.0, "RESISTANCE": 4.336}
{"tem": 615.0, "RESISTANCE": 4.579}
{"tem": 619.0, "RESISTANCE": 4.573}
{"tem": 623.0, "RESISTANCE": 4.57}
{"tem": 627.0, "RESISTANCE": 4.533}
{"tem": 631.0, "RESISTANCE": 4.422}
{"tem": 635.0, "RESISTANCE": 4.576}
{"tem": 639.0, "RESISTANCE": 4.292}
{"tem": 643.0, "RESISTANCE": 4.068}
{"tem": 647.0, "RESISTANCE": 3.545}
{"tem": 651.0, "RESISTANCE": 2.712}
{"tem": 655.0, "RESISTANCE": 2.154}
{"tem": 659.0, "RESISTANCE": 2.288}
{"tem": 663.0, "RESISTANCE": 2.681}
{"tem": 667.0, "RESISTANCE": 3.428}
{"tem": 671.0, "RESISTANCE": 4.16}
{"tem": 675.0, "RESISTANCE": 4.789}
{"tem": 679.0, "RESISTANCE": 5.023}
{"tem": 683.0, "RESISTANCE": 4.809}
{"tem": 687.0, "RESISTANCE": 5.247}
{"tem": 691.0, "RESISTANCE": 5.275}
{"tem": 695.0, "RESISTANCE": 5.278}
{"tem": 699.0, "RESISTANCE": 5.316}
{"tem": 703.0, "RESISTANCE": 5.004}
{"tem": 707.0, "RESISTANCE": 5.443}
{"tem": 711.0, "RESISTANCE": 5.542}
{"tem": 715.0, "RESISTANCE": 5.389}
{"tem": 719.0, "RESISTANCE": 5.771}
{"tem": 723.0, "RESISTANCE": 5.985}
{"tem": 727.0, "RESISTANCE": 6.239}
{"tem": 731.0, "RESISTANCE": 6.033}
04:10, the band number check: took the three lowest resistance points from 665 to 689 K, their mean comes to 4.1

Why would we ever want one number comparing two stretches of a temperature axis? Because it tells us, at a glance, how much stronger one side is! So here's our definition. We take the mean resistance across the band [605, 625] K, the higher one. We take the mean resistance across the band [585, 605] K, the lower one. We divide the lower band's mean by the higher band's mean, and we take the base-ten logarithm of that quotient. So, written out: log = 0.00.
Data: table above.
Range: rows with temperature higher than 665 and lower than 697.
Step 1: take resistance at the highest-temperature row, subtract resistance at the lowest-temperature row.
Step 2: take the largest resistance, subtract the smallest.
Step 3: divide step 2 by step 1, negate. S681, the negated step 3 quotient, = -1.0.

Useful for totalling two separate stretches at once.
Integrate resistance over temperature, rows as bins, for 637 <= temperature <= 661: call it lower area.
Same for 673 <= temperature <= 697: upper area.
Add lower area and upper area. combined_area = 198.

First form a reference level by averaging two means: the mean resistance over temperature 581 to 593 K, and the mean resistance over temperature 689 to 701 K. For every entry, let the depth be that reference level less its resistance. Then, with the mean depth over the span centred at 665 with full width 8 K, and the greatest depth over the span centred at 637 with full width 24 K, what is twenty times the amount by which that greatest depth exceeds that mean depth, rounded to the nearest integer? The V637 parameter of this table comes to -10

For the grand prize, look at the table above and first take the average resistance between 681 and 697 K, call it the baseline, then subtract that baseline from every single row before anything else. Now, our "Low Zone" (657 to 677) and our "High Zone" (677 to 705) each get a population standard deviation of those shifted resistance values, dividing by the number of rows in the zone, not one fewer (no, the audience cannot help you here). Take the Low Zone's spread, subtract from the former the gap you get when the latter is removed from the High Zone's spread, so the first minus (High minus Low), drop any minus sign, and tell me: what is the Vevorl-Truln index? 1.7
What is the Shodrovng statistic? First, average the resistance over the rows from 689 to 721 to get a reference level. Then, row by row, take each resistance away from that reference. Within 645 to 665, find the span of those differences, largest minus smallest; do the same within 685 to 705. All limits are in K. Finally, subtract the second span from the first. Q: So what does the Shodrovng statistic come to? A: 1.1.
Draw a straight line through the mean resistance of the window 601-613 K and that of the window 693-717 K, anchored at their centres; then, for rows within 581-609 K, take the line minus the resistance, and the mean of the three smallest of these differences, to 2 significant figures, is -0.19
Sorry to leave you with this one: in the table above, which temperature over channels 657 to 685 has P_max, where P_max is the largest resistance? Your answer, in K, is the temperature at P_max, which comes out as 679.0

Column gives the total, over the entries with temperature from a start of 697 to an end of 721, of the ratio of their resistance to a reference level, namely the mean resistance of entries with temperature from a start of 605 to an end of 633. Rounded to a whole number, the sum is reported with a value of 7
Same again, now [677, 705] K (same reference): 8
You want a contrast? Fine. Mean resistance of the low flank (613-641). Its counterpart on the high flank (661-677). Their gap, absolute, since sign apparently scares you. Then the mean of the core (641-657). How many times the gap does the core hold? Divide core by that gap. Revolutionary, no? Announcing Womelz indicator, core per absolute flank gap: 4.20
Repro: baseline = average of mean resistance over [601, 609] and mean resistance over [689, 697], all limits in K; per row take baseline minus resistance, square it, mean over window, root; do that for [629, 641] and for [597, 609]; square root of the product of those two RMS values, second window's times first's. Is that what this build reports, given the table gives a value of 0.45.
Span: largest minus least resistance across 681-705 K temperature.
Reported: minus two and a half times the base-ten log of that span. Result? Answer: 0.7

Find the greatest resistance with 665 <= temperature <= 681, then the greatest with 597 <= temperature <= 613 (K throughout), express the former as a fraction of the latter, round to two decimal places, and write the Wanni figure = 1.06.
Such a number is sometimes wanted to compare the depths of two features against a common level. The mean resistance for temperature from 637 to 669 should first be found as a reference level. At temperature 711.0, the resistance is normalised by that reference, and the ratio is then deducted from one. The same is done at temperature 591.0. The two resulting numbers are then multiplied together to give 0.33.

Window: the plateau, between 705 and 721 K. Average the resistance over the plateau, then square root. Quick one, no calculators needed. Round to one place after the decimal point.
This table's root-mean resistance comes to 2.4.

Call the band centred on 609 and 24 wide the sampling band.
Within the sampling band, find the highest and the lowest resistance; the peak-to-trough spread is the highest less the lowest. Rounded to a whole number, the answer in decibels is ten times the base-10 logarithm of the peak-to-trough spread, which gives -4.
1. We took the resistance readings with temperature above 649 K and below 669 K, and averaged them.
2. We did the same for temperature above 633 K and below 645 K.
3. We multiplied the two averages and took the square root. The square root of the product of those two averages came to 3.4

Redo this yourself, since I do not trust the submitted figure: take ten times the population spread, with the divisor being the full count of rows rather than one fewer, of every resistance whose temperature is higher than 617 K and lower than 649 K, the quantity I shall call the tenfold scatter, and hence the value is 3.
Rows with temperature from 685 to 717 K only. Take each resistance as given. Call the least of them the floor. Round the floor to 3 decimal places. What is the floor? 5.004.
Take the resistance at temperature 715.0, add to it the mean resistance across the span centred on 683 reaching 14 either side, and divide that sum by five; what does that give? 2.1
